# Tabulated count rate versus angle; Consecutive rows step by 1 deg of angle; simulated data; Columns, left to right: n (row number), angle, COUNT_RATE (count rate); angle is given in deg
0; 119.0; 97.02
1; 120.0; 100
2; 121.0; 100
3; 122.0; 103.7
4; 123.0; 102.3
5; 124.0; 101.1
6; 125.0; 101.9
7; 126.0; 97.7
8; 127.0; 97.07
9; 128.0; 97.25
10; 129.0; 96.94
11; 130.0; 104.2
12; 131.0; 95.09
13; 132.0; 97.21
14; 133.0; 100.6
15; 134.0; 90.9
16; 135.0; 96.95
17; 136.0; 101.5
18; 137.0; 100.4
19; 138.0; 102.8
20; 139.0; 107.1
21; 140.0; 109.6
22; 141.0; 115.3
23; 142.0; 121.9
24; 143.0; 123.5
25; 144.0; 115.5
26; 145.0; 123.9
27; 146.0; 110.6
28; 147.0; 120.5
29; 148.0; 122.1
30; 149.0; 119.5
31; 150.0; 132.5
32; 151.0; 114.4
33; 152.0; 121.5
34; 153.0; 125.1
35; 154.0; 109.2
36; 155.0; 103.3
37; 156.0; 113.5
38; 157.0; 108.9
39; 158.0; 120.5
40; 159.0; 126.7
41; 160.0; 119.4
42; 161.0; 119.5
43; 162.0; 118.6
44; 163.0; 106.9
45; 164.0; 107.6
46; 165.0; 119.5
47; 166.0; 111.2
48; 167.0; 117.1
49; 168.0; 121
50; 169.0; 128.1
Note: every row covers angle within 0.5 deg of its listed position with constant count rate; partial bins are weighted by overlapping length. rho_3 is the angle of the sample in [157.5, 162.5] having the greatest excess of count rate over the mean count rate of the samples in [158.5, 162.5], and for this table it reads 159.0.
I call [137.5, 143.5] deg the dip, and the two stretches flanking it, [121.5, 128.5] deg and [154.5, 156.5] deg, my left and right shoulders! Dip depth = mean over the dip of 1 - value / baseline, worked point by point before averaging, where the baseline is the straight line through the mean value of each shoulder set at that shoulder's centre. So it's -0.086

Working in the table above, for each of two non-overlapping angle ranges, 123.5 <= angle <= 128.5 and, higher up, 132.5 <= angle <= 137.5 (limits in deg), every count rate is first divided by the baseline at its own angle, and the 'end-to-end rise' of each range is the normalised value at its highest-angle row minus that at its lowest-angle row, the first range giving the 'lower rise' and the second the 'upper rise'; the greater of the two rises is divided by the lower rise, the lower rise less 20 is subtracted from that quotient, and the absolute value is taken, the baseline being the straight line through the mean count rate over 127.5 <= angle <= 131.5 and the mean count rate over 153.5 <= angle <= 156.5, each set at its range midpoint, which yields 20.4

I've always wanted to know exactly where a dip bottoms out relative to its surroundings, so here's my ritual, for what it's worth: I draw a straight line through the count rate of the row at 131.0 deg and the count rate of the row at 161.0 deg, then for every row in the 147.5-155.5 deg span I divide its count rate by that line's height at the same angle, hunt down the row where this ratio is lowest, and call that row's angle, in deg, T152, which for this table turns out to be 155.0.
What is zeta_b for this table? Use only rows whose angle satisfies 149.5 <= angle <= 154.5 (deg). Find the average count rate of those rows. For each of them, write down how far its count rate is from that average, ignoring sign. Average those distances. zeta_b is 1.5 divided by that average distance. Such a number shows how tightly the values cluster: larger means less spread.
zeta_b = 0.21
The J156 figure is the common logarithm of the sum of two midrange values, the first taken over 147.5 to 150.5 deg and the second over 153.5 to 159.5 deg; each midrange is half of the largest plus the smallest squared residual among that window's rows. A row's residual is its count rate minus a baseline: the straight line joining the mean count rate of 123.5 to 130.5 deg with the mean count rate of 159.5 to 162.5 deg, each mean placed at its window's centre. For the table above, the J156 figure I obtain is 2.48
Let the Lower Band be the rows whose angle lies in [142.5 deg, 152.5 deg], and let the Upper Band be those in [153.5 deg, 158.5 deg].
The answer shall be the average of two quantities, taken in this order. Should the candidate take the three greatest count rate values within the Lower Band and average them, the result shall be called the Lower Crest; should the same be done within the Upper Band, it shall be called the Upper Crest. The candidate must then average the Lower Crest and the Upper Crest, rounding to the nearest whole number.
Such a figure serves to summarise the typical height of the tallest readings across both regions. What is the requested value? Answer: 121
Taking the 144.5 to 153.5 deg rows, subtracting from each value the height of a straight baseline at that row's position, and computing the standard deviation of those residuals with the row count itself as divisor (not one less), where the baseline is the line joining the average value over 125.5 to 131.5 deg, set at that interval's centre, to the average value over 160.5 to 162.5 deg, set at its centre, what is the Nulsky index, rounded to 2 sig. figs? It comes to 5.7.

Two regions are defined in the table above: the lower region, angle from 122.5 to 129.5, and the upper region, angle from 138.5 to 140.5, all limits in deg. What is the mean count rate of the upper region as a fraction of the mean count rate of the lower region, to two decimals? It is 1.09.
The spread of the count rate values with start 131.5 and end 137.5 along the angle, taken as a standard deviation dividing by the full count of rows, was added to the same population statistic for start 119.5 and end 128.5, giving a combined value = 5.8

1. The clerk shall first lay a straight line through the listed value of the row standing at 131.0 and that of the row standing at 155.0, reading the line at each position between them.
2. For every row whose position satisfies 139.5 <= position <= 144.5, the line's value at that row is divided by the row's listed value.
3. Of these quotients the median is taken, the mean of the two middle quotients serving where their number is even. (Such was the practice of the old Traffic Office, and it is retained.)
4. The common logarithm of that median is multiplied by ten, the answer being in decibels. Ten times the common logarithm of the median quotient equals -0.68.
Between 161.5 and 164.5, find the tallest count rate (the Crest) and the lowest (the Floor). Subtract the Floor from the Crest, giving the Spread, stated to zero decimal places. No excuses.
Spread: 12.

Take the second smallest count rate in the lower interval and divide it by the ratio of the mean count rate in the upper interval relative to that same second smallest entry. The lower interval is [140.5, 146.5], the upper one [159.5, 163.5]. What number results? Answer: 115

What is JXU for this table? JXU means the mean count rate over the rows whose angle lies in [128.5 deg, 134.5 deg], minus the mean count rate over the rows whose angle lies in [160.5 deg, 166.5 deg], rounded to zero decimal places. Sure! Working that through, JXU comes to -16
